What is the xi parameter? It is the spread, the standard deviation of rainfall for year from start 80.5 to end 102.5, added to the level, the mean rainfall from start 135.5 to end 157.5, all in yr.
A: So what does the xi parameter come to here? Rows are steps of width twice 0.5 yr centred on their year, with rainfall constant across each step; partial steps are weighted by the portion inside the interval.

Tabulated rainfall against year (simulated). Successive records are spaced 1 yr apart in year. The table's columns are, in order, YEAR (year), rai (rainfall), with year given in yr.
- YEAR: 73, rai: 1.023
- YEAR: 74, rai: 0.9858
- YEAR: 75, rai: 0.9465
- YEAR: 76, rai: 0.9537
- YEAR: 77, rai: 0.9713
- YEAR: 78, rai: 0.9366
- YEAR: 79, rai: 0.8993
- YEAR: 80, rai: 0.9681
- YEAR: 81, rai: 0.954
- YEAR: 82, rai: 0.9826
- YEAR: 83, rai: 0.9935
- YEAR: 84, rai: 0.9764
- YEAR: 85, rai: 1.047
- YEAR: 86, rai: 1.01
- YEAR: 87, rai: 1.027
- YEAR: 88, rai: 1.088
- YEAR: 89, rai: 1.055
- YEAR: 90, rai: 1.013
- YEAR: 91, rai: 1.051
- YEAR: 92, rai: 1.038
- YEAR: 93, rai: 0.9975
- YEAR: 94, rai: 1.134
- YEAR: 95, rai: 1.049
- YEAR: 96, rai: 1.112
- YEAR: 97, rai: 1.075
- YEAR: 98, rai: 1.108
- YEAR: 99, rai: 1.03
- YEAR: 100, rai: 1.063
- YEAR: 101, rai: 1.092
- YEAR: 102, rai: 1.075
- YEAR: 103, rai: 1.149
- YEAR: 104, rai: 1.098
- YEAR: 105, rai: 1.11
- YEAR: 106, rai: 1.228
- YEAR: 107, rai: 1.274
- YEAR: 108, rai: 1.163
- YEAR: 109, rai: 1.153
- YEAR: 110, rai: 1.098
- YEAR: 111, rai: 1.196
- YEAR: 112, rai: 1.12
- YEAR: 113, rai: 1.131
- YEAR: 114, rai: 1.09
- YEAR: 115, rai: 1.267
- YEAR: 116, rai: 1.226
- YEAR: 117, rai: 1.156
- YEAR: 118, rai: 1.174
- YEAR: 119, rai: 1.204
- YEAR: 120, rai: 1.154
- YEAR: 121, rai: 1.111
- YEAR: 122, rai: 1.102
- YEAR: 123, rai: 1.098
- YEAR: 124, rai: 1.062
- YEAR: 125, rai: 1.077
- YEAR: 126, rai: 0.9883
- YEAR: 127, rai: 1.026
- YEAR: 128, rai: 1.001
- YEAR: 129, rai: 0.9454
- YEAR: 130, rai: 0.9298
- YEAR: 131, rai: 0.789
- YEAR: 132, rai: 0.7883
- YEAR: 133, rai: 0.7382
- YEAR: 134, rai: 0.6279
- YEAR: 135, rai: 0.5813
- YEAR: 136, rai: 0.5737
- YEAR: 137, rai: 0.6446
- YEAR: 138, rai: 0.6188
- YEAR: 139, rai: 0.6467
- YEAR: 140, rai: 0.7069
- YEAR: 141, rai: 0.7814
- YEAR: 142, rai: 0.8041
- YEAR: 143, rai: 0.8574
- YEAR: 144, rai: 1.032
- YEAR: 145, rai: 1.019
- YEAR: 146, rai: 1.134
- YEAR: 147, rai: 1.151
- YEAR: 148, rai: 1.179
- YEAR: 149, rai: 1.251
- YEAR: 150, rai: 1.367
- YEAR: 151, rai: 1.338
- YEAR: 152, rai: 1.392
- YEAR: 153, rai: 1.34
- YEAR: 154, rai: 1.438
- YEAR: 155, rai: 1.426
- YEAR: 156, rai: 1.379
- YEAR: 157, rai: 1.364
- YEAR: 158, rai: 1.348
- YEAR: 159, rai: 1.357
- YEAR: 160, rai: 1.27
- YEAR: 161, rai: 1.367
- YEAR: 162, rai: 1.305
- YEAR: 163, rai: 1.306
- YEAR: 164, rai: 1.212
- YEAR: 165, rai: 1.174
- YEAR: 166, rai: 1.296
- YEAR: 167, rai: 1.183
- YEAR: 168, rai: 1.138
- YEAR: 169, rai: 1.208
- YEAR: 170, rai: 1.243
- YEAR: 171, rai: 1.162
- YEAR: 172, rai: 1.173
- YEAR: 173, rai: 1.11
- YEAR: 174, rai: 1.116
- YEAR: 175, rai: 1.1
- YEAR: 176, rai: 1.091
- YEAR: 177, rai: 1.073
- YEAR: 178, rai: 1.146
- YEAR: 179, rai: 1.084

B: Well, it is 1.11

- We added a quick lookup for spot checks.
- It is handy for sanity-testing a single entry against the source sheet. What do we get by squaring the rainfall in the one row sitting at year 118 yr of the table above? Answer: 1.38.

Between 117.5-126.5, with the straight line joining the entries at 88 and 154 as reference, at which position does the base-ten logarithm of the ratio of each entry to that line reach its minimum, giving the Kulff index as 126 yr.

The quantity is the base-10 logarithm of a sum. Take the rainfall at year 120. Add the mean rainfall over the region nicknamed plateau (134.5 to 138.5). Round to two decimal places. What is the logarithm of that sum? 0.25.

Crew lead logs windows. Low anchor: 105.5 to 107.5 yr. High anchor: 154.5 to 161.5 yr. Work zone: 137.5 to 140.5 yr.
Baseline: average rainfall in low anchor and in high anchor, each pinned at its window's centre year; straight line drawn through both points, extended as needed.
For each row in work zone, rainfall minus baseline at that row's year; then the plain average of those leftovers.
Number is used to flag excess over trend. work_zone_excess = -0.66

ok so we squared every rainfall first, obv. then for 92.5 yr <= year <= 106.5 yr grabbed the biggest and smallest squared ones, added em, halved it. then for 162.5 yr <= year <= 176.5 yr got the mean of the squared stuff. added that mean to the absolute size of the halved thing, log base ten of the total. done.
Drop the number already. 0.42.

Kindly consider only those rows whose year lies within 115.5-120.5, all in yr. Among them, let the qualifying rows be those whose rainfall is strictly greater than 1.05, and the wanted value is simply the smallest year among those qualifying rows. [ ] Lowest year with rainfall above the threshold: 116 yr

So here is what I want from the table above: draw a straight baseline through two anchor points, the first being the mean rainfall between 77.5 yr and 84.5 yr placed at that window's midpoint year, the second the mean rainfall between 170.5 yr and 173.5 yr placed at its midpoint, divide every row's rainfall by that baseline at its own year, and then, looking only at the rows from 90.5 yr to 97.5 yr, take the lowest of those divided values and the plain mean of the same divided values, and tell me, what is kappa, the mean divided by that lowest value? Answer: 1.07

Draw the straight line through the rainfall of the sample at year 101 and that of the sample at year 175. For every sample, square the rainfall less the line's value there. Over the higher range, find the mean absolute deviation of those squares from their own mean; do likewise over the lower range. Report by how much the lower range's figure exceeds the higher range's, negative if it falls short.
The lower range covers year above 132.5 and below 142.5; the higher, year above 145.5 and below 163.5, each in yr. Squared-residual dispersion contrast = 0.029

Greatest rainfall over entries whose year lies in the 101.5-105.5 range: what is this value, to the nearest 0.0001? 1.1490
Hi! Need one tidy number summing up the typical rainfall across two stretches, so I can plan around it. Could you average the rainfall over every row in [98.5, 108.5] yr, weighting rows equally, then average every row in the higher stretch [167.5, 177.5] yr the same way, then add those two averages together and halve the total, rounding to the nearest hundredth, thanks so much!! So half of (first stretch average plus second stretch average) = 1.13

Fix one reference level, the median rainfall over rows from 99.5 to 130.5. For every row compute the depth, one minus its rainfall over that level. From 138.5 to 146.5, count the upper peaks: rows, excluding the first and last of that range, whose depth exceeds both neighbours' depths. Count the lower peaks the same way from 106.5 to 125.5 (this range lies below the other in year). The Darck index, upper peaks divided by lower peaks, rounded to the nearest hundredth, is 0.20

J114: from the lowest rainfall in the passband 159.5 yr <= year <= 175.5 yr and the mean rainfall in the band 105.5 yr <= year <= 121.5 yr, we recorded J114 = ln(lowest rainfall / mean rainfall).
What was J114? -0.1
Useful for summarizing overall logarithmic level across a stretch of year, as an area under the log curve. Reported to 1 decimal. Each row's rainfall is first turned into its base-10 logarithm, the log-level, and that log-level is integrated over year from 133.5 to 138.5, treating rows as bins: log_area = -1.1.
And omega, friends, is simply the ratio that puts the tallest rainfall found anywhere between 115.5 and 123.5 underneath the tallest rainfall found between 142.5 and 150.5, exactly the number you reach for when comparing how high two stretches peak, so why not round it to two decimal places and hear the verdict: 1.12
